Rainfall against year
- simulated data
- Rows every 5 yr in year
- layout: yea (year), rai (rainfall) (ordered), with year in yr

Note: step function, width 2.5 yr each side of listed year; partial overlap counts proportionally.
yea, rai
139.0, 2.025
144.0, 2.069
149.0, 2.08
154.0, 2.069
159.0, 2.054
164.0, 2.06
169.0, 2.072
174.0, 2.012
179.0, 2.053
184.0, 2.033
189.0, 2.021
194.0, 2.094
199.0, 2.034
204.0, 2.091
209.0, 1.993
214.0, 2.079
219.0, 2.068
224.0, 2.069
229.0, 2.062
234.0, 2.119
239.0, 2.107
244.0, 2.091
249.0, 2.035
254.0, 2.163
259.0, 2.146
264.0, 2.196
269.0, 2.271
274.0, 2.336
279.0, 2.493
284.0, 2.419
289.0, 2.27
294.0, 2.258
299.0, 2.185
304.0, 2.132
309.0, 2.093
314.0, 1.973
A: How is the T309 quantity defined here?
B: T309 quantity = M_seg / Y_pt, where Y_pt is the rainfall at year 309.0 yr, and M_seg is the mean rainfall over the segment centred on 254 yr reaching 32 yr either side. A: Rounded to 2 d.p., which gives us 1.05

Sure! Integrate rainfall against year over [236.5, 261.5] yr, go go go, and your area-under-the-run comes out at 53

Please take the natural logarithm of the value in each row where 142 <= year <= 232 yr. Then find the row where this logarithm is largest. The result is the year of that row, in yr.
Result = 194.0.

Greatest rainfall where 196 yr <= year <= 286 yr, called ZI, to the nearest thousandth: 2.493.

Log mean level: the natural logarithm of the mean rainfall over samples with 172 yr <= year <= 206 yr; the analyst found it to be 0.717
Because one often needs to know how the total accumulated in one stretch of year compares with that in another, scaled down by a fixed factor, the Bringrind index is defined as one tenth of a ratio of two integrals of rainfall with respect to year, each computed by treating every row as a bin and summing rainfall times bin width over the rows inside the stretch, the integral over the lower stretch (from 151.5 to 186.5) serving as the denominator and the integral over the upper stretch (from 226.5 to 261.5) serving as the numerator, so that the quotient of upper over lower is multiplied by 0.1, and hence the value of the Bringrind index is 0.10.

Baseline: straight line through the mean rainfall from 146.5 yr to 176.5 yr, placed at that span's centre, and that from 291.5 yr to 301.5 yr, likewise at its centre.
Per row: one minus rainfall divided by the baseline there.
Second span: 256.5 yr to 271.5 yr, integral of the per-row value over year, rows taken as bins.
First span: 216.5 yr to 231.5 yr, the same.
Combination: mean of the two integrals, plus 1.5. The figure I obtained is 1.66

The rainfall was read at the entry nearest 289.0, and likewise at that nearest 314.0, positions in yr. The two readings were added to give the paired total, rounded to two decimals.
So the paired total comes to 4.24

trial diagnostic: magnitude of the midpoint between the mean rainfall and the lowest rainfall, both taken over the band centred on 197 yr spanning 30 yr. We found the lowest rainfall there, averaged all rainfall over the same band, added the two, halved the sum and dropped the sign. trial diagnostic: 2.02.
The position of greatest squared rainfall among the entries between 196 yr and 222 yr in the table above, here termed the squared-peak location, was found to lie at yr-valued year 204.0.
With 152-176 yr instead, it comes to 169.0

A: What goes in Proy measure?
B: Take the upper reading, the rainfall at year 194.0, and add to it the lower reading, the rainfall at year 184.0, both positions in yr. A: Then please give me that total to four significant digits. 4.127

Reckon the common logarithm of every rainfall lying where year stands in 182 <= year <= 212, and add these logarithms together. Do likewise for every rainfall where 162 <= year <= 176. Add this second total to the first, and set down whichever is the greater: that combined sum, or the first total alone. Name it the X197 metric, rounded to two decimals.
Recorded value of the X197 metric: 2.80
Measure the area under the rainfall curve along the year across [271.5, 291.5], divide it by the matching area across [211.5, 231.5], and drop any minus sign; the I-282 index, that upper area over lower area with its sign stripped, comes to 1.15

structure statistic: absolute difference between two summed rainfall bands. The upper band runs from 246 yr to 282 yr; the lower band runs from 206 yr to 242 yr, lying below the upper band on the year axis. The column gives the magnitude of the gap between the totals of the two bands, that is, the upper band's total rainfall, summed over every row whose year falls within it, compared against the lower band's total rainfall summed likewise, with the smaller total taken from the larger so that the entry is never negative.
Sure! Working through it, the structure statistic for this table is 1.14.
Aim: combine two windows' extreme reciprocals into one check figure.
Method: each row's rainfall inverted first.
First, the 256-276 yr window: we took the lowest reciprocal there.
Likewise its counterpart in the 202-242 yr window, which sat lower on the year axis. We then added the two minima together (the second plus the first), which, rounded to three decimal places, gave 0.900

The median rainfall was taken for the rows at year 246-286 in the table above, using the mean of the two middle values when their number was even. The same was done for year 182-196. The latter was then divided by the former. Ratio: 0.91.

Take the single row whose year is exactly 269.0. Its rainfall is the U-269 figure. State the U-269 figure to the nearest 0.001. 2.271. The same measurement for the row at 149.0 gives 2.080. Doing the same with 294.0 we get 2.258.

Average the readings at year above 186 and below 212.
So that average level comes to 2.047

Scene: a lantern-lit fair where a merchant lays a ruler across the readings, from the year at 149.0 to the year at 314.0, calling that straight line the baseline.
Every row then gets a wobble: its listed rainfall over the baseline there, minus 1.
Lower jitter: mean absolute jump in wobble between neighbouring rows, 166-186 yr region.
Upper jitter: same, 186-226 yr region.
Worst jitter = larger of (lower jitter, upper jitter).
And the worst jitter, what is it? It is 0.027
